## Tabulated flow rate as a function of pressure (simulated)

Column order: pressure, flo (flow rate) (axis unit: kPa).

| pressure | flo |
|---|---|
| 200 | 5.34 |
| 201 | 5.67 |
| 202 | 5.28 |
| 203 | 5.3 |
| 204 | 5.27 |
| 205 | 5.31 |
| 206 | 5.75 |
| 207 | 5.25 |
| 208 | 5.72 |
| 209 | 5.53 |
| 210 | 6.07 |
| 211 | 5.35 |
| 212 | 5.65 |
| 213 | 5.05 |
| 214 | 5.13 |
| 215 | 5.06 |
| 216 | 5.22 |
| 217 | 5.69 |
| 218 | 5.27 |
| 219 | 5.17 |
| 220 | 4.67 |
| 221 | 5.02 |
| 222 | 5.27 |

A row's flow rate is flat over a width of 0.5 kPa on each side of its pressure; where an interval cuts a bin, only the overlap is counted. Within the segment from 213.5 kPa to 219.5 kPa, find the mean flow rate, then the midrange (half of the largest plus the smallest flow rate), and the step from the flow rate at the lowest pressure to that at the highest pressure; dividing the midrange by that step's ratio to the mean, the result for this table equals 706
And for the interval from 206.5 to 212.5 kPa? 79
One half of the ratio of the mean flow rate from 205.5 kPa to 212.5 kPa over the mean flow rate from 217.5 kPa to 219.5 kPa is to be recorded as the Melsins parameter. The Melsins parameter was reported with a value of 0.538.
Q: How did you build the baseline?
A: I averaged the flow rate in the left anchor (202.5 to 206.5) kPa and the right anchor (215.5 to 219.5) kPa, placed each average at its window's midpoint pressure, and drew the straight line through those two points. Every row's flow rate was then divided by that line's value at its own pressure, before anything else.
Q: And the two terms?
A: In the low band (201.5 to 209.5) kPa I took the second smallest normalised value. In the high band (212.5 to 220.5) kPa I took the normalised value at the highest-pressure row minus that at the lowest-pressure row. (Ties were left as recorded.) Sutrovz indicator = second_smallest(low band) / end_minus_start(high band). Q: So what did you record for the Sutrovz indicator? -15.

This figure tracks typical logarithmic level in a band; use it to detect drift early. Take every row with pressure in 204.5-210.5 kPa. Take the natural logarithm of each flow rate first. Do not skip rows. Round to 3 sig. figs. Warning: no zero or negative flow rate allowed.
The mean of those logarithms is 1.72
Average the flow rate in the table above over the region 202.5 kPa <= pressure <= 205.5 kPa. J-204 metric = 5.29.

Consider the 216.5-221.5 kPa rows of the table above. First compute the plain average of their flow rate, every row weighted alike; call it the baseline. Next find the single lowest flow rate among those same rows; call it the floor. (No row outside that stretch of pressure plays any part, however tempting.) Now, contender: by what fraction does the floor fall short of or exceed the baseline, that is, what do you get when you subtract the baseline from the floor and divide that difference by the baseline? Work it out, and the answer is -0.10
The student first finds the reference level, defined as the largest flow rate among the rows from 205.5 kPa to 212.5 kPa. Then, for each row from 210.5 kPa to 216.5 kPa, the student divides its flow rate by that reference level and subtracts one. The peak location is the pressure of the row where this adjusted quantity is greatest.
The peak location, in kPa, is 212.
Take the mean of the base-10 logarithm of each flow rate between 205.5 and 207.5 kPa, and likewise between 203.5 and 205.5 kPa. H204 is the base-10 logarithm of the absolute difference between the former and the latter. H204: -1.8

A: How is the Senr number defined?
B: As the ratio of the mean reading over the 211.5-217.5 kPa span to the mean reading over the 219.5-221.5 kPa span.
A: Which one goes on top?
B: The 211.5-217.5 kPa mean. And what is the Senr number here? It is 1.09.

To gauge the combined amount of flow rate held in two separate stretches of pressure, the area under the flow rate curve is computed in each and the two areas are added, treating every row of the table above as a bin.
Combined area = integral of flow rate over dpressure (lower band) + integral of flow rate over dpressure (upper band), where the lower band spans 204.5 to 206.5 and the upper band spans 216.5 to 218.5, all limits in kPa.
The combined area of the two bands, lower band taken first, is 22.0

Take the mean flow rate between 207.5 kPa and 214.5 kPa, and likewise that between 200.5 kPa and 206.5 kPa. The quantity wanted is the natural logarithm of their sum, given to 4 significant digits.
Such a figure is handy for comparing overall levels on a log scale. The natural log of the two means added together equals 2.392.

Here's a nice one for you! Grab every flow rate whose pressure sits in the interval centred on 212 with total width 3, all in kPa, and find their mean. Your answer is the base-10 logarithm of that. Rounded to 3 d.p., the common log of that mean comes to 0.728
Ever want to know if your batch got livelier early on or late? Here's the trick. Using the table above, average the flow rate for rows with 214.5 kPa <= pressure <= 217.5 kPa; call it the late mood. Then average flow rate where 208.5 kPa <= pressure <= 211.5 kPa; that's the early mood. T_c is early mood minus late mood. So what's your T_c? 0.33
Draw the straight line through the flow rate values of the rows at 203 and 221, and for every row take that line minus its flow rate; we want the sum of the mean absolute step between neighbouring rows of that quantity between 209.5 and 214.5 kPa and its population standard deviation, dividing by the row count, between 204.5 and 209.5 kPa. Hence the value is 0.64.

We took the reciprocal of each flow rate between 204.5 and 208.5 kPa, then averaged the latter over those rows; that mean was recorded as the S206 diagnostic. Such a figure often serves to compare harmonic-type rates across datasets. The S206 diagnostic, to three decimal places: 0.182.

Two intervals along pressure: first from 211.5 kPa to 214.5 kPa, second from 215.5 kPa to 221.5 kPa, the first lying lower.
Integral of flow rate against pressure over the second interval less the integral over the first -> 15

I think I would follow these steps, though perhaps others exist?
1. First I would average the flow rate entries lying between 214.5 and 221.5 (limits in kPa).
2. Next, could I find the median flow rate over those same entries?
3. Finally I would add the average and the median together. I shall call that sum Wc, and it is 10.3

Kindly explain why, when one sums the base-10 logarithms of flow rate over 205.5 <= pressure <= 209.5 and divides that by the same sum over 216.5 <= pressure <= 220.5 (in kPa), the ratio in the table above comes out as 1.04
